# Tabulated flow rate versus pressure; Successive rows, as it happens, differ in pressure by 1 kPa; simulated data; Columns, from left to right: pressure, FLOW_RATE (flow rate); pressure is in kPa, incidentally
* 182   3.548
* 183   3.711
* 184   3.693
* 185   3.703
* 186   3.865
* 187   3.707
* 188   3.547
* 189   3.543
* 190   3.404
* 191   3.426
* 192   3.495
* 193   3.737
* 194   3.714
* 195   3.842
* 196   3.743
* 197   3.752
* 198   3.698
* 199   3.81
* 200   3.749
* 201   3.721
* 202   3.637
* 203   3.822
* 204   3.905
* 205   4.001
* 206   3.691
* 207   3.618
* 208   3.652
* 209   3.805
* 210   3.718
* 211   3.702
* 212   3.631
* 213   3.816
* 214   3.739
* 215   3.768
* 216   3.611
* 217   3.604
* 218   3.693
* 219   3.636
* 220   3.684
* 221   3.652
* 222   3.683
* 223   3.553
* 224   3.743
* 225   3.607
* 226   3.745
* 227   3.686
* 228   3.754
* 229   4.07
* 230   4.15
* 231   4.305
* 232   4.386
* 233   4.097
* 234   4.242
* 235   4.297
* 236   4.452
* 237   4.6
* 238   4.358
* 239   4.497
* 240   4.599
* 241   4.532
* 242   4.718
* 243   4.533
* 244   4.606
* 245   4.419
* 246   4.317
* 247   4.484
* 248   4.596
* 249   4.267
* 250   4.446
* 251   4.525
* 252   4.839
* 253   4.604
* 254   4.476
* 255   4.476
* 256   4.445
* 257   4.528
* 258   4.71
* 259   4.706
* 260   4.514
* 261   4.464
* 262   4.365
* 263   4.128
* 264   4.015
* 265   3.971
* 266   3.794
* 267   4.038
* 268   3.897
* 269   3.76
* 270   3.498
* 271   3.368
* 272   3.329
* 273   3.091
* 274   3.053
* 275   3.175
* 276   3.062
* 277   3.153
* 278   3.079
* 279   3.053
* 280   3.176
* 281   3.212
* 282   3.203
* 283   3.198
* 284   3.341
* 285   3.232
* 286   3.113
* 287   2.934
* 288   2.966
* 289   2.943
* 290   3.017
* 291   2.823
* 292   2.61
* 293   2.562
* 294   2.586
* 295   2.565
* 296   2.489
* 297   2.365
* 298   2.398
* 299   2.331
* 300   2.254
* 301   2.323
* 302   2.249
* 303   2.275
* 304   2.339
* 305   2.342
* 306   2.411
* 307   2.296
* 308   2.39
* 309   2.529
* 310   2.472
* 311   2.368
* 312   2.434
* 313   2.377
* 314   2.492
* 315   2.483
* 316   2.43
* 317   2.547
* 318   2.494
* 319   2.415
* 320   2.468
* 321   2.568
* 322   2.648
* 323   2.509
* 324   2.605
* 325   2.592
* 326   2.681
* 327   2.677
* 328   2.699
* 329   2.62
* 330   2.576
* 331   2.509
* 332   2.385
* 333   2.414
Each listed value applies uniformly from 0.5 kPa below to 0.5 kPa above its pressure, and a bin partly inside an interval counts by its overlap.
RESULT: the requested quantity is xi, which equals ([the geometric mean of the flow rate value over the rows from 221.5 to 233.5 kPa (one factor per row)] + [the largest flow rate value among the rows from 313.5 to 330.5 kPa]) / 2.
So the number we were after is 3.29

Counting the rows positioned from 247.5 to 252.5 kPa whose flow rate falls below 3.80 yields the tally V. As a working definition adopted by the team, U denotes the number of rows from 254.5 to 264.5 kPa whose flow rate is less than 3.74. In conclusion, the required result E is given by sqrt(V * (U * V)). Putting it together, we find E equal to 0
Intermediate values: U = 0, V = 0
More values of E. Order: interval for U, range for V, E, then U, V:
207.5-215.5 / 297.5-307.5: 22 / 5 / 10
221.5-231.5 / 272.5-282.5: 20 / 4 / 10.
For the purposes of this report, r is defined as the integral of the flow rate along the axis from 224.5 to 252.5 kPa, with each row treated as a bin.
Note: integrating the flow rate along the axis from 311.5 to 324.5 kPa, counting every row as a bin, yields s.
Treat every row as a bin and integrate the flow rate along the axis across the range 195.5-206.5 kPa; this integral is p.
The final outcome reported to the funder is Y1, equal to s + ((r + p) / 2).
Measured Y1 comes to 114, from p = 42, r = 121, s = 32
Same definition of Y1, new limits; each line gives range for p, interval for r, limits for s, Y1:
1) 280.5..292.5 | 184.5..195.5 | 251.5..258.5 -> 70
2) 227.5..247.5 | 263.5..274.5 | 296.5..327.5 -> 139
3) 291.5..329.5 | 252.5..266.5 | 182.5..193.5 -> 117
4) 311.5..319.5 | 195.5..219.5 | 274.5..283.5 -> 83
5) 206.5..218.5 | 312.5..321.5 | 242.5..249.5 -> 65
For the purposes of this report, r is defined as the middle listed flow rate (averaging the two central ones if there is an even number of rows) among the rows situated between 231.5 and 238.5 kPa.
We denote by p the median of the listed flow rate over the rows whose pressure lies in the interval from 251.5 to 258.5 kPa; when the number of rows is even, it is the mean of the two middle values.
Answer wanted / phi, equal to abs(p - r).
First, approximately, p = 4.5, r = 4.4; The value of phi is 0.2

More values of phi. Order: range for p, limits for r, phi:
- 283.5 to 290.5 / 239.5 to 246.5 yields 1.5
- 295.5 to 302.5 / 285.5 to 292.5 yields 0.6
